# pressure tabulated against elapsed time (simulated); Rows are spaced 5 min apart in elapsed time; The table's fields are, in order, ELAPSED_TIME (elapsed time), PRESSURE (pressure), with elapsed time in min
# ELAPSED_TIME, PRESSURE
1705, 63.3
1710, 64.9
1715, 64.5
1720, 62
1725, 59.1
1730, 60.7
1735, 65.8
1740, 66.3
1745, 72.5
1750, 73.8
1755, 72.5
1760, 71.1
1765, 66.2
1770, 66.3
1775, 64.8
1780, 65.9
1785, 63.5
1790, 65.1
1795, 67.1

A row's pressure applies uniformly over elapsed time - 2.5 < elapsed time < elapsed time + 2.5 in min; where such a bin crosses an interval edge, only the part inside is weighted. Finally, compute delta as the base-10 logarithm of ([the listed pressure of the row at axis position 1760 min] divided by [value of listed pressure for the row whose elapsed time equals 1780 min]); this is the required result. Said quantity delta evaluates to 0.03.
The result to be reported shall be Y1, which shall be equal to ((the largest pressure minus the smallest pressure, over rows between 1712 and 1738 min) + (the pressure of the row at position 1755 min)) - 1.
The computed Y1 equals 78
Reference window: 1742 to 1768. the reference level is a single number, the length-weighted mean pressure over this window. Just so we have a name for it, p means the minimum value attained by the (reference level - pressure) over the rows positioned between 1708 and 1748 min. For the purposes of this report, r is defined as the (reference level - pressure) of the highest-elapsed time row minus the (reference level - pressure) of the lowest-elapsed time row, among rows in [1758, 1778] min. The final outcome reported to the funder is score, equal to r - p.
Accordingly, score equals 8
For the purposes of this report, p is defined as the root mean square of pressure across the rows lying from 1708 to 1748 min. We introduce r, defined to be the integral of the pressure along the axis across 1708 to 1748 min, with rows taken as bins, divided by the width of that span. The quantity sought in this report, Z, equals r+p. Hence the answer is 129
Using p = 65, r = 65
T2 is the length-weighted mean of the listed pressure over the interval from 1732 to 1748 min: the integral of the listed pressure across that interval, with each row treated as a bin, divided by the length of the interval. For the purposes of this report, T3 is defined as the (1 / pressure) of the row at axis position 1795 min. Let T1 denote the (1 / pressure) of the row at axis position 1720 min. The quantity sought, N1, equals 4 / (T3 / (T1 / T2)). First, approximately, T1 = 0.0161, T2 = 68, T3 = 0.0149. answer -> 0.064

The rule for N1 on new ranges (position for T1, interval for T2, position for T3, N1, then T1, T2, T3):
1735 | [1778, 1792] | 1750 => 0.069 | 0.0152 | 65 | 0.0136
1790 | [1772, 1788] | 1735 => 0.062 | 0.0154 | 65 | 0.0152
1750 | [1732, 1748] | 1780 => 0.052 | 0.0136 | 68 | 0.0152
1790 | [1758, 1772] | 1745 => 0.066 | 0.0154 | 68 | 0.0138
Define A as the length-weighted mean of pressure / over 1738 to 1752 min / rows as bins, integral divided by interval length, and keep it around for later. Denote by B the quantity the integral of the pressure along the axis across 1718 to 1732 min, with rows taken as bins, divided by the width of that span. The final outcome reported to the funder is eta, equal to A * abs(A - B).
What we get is 736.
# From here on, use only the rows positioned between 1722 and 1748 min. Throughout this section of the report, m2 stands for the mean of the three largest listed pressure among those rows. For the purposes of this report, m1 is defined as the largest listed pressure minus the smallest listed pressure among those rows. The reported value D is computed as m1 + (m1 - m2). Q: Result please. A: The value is -41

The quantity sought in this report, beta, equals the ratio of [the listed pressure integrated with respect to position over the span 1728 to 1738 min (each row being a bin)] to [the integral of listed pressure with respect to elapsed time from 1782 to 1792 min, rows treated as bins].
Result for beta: 0.99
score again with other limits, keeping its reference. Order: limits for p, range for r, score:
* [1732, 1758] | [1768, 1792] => 4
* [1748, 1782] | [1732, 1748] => -4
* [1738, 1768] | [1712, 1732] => 7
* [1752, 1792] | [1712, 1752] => -8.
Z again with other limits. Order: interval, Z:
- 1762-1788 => 131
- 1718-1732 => 121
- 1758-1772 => 136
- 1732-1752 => 139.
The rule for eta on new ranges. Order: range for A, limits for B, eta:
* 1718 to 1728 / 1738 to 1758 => 660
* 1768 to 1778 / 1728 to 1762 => 230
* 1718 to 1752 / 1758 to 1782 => 73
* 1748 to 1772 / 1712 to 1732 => 581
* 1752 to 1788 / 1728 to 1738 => 250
